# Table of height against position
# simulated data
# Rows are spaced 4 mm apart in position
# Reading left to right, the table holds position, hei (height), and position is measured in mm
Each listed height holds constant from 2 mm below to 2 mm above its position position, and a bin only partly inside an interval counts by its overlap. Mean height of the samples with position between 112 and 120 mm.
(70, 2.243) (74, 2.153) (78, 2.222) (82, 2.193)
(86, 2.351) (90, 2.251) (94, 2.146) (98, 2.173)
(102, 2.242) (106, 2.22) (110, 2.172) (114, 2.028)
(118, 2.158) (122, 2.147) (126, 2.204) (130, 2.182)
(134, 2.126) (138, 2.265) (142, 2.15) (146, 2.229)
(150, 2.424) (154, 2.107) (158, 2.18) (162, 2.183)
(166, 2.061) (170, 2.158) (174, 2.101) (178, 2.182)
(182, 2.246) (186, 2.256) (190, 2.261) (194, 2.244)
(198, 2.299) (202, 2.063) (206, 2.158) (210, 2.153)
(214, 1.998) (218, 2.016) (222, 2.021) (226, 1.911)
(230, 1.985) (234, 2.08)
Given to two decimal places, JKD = 2.09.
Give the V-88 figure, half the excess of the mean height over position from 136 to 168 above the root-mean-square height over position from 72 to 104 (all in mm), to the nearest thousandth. -0.009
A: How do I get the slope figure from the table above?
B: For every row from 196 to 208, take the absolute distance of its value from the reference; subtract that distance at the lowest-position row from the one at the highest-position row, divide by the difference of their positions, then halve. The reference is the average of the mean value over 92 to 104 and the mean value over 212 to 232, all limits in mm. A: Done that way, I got -0.0088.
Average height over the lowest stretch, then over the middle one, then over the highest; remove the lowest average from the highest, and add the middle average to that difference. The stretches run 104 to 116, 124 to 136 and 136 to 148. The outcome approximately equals 2.25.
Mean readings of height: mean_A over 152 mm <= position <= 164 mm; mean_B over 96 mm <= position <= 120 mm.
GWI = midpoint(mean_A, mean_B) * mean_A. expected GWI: 4.66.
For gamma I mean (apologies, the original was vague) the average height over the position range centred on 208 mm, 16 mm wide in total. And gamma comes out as 2.09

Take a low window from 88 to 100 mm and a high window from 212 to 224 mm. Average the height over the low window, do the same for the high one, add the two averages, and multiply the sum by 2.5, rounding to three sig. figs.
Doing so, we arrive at 10.5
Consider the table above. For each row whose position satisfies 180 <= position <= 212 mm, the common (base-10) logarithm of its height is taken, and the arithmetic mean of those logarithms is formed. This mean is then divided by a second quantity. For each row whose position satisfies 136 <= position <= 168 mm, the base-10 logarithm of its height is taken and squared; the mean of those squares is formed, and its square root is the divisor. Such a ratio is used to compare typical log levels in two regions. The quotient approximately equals 1.005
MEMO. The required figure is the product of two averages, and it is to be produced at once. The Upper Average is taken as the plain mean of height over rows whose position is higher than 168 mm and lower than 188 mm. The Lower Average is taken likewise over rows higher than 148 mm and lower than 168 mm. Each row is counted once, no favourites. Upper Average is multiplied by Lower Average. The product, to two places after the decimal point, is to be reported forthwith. 4.80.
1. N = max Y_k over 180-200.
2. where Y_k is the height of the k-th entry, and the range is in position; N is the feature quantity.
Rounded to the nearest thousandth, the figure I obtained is 2.299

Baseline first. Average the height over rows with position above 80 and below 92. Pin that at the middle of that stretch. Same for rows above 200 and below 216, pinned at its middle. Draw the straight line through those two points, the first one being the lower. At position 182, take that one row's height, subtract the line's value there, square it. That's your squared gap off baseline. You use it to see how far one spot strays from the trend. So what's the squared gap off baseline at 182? 0.014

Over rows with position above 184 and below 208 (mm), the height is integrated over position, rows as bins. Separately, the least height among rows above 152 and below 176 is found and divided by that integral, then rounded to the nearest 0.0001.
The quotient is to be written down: 0.0388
